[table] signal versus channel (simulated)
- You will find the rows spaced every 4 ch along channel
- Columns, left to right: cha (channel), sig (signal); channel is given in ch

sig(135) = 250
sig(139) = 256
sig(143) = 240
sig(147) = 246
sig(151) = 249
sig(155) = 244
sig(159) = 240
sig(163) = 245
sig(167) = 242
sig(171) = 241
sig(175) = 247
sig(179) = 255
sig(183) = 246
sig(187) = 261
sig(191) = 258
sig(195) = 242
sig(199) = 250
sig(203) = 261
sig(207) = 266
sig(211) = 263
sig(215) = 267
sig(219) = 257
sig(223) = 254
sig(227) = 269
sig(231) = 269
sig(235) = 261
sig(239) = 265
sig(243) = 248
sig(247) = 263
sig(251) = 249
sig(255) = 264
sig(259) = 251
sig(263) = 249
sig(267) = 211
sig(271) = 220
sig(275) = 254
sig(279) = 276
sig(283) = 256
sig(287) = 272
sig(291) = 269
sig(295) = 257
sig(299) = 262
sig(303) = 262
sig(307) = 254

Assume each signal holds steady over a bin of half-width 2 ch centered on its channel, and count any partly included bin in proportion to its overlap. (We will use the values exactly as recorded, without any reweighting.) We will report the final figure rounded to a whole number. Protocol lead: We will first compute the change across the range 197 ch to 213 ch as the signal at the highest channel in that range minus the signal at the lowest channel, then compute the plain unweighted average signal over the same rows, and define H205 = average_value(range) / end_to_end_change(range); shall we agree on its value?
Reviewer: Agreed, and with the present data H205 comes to 20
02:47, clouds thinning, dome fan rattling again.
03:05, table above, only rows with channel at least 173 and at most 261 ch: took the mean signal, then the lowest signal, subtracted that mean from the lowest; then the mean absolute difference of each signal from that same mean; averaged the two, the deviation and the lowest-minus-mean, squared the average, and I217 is 18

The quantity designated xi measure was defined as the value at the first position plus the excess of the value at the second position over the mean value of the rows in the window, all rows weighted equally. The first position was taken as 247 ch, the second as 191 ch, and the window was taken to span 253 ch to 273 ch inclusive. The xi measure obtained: 282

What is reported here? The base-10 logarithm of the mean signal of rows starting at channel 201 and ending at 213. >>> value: 2.42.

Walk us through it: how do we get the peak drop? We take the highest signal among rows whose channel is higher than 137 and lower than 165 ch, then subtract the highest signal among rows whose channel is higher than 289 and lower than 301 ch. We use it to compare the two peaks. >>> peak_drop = -13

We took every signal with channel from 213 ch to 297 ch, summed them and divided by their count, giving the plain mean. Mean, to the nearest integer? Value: 256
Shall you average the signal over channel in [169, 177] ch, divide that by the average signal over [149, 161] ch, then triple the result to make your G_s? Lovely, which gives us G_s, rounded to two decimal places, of 3.00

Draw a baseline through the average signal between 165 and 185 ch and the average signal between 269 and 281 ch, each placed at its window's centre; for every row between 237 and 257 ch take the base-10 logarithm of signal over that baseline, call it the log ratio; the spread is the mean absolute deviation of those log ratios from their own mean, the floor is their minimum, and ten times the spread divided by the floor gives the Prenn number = -92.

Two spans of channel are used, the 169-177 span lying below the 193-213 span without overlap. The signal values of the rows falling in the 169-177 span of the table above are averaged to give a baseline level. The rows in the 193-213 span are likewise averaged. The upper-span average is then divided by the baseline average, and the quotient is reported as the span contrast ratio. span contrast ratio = 1.05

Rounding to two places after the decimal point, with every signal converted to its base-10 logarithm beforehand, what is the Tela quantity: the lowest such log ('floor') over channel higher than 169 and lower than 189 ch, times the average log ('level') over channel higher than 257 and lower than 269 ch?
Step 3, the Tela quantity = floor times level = 5.65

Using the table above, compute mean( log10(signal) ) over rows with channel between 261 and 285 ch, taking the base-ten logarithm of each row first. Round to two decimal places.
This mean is 2.39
